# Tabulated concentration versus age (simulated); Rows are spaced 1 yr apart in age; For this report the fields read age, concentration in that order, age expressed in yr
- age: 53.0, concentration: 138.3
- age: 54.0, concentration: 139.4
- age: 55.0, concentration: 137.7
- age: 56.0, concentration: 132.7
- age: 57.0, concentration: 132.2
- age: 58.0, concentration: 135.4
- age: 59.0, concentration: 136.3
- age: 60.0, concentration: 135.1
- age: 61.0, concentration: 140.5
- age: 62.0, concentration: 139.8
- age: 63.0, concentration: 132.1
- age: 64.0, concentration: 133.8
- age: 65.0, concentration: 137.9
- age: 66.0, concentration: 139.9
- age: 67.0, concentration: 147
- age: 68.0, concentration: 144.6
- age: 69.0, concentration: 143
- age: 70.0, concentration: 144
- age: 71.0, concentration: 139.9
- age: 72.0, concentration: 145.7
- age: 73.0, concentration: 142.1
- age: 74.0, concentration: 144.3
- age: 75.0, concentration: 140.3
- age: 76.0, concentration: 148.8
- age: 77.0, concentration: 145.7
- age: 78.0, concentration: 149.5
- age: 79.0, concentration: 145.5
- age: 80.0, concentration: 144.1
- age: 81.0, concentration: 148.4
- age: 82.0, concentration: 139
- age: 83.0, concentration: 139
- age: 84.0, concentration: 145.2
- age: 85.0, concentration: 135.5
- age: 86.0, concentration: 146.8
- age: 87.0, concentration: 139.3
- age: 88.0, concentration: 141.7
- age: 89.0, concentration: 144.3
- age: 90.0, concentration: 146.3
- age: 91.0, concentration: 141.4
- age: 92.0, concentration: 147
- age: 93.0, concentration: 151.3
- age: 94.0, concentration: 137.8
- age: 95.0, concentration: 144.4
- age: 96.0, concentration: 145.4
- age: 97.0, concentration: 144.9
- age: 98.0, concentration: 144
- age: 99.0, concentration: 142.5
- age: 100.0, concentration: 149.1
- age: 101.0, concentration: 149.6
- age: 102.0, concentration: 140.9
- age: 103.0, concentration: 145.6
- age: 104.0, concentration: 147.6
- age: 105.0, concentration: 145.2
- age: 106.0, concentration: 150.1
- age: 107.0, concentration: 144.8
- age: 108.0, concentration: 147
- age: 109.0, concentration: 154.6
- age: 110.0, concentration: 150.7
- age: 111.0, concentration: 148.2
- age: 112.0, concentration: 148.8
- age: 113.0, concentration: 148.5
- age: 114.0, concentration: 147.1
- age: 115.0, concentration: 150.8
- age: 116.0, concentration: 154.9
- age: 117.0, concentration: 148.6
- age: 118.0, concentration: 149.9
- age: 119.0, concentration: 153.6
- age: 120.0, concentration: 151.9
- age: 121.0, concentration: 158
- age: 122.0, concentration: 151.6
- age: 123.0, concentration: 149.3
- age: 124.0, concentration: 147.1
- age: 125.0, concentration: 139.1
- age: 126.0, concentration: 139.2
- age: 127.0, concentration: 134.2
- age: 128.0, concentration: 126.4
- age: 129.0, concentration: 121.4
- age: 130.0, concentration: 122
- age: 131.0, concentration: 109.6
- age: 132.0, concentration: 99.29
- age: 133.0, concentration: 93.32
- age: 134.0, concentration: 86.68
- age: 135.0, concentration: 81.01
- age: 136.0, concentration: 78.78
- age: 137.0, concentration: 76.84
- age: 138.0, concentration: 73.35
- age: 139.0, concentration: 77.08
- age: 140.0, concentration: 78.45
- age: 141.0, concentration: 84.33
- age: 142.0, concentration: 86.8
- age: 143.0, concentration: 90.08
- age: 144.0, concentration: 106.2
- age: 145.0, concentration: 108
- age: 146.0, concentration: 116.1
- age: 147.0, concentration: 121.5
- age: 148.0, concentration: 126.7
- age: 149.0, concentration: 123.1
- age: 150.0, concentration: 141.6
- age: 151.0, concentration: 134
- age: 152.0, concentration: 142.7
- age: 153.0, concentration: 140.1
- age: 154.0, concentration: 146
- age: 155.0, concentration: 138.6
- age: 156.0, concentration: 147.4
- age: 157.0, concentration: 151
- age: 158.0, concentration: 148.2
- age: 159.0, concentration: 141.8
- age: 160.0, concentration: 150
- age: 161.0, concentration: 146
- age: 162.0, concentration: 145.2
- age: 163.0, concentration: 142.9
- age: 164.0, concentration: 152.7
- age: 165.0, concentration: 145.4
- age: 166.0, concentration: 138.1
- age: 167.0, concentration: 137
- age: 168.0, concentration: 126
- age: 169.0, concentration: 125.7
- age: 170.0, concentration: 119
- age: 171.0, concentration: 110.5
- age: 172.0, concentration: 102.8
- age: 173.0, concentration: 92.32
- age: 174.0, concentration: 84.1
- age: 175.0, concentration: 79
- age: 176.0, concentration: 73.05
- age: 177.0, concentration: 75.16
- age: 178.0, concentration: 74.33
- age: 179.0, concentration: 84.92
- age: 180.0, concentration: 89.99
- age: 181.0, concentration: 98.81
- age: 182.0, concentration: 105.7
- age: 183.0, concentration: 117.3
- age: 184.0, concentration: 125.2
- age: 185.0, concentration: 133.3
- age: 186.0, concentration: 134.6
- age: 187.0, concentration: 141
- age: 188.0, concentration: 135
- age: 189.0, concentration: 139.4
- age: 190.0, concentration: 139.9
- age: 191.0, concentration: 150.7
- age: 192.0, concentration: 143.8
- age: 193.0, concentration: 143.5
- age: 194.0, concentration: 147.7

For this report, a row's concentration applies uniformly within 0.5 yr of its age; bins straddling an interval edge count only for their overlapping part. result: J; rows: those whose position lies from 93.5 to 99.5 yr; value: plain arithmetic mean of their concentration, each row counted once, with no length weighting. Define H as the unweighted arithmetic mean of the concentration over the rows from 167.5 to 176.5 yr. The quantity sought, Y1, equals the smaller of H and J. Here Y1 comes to 101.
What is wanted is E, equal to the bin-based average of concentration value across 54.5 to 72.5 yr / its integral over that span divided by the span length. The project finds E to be 139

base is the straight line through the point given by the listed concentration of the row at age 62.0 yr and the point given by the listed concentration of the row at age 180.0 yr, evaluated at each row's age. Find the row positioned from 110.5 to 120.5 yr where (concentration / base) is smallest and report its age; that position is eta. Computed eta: 111.0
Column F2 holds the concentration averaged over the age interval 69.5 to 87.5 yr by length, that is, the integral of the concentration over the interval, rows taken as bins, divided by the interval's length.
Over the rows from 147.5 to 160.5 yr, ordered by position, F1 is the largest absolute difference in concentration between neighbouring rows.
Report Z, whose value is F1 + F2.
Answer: 162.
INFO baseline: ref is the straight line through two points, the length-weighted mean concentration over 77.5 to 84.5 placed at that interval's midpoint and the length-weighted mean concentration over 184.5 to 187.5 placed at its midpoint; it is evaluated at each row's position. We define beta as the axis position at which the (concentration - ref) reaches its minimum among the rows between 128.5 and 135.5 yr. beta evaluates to 135.0 yr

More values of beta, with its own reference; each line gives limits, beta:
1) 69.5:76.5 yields 71.0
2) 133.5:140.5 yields 138.0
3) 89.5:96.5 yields 94.0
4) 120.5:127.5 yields 127.0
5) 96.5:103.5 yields 102.0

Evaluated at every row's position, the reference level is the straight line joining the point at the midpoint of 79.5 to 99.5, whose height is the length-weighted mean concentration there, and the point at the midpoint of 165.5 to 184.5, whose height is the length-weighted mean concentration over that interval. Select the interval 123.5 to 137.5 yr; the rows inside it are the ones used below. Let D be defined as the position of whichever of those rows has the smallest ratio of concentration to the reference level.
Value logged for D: 137.0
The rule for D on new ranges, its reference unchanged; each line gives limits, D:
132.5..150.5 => 138.0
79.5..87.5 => 85.0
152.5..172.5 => 172.0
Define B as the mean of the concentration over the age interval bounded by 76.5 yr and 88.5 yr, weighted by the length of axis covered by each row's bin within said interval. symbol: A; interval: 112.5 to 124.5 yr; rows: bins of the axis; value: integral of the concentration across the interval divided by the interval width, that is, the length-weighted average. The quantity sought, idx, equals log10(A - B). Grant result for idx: 0.9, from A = 151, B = 143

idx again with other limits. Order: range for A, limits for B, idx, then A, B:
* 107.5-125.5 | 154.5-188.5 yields 1.5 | 150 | 121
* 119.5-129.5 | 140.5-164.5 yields 1.1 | 142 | 130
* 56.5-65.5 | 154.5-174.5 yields 0.6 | 136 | 132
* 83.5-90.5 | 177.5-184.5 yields 1.6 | 143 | 99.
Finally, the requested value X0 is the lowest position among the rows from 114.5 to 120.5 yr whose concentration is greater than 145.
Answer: 115.0 yr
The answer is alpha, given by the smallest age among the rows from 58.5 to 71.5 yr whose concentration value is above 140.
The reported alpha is 61.0 yr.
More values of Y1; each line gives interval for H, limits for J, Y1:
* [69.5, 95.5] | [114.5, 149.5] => 118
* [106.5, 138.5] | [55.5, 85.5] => 131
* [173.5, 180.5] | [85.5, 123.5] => 80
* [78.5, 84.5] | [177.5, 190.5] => 117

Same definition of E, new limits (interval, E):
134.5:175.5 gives 118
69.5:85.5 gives 144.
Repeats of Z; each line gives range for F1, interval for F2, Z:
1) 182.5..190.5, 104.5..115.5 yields 157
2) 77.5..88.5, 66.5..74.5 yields 155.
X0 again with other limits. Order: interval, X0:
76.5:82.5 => 77.0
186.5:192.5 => 191.0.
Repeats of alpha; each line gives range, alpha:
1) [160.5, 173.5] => 161.0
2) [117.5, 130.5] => 118.0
